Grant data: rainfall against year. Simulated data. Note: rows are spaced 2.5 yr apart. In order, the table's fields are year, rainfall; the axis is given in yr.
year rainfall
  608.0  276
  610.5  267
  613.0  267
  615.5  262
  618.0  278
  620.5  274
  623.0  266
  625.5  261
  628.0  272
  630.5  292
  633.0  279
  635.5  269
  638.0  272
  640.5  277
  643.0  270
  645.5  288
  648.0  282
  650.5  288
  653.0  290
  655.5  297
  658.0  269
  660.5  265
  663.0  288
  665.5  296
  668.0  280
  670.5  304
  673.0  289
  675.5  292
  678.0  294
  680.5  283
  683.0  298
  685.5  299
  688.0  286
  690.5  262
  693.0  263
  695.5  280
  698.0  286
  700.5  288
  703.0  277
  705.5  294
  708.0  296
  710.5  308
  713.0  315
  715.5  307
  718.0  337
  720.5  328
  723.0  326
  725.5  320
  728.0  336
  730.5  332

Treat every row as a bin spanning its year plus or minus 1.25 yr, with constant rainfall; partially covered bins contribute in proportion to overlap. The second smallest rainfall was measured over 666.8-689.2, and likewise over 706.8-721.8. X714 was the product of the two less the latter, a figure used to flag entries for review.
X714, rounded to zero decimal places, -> 86574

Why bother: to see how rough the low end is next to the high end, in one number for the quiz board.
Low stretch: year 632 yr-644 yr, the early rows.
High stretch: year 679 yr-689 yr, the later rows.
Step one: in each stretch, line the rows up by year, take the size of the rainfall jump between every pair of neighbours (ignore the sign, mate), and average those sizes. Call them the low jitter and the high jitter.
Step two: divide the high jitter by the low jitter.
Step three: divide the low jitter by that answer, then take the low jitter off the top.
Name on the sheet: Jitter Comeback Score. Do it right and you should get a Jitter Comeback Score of -2.2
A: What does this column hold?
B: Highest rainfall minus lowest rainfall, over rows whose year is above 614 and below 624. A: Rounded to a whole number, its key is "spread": 16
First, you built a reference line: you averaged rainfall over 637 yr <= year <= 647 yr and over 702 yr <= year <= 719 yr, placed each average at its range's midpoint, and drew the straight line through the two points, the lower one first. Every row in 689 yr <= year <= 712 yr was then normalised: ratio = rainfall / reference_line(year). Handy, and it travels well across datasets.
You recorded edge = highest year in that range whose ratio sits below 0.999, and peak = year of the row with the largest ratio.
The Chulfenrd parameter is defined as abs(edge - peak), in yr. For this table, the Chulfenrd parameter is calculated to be 2.5 yr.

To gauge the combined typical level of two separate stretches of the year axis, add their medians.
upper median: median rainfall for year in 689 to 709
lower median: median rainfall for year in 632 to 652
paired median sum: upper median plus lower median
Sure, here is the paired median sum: 561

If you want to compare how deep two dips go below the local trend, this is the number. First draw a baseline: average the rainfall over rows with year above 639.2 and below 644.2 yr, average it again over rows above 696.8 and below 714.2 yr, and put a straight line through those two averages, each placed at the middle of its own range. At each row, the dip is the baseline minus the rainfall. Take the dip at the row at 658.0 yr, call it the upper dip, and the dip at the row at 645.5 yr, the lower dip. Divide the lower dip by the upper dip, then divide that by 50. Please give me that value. -0.027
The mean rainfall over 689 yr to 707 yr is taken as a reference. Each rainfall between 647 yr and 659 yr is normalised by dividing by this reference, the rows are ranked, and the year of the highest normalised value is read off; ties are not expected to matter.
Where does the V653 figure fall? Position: 655.5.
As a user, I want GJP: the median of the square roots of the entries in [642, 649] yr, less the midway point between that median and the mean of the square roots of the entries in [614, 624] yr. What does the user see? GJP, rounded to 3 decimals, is 0.181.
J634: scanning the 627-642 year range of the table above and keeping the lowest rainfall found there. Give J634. 269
